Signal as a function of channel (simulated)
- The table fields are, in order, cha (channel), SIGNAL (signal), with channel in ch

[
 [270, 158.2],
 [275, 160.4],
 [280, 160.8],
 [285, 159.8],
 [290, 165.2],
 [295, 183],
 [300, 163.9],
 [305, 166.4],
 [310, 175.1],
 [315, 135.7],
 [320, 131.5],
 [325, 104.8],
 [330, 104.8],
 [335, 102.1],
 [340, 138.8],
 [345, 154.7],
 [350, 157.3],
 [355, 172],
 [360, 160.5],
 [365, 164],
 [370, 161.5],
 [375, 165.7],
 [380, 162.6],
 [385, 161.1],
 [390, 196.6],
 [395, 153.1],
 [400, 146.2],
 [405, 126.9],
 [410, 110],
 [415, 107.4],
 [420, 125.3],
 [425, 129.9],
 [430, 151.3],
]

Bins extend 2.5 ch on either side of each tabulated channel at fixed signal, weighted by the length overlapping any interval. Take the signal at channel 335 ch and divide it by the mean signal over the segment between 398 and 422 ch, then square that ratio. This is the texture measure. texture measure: 0.69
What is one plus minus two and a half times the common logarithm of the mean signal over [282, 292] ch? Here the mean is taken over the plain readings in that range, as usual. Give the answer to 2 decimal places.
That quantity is -4.53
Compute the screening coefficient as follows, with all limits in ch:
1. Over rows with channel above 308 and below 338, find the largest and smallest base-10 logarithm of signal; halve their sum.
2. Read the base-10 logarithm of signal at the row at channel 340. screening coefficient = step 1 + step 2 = 4.27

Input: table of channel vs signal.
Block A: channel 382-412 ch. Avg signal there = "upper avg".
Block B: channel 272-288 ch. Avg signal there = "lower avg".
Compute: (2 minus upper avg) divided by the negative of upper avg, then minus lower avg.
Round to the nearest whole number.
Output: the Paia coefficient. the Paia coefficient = -159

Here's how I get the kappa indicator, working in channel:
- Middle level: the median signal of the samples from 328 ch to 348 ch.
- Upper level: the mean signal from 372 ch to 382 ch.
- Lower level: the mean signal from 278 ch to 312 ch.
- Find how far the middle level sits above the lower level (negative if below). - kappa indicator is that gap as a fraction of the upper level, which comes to -0.28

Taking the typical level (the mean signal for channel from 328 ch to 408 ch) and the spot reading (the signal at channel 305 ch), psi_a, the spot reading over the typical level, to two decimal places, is 1.10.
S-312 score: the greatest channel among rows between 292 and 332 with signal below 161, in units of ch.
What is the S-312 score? 330 ch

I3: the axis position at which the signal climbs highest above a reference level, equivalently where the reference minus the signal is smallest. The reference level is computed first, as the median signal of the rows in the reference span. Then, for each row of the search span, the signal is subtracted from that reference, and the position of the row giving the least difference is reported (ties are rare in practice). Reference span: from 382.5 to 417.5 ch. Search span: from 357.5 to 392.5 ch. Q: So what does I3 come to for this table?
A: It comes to 390 ch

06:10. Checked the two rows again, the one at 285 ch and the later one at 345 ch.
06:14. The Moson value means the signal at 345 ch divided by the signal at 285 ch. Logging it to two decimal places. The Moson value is 0.97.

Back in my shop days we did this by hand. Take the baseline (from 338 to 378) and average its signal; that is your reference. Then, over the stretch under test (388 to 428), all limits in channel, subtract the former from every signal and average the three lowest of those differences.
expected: -45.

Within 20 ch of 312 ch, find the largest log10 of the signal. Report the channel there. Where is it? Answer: 295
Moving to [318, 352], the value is 350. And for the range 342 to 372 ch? 355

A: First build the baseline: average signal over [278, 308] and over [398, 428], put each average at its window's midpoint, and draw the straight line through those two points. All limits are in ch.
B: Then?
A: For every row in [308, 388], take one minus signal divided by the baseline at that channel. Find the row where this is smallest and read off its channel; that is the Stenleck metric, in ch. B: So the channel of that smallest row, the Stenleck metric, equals 375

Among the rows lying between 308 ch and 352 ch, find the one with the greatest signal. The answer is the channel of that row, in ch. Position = 310 ch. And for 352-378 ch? 355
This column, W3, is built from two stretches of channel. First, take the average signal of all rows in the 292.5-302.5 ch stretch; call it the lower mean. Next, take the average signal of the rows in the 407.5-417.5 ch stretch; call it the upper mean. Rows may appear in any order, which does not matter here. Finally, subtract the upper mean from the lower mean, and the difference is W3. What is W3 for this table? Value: 65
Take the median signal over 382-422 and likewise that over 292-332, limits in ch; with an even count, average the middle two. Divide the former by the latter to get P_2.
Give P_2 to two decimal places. 0.91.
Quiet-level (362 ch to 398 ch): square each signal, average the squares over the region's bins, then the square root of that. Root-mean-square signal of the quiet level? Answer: 167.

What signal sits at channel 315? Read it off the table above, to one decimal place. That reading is 135.7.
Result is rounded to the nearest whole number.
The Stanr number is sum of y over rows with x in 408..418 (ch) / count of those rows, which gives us 109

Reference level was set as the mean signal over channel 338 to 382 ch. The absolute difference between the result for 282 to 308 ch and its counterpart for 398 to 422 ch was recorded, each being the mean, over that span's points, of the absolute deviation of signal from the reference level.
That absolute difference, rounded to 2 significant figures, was 29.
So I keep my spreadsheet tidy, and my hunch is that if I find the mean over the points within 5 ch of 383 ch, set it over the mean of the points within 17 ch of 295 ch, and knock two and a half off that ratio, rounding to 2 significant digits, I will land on -1.5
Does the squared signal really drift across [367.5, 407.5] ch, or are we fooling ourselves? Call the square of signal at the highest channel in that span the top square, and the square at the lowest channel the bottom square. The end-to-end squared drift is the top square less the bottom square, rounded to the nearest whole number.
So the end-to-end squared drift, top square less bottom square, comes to -9979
